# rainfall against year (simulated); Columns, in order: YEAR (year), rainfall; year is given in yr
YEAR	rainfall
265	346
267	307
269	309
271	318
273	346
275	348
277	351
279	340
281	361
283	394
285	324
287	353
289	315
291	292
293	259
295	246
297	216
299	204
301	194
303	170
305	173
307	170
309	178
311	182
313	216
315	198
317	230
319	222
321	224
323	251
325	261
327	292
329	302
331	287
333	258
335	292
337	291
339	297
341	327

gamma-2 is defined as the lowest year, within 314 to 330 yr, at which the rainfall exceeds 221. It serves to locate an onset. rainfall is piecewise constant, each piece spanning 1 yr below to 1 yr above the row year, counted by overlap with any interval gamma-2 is 317 yr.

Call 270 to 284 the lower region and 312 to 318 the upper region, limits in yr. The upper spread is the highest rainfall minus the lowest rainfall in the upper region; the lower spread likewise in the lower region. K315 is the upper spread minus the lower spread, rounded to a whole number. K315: -44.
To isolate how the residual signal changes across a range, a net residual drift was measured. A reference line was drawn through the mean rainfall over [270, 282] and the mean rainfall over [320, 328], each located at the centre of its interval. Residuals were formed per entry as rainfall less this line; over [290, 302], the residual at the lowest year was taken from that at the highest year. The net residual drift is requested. -80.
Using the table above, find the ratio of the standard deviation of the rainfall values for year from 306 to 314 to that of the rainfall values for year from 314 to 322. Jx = 1.4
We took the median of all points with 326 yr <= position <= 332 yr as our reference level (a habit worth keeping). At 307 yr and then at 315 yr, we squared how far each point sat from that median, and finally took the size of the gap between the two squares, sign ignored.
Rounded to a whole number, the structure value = 6048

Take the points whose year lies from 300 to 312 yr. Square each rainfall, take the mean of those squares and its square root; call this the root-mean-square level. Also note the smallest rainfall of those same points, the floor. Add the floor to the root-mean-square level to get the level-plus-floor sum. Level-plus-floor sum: 348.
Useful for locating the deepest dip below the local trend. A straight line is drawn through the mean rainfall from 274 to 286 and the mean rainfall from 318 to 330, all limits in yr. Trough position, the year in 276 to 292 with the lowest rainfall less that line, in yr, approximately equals 291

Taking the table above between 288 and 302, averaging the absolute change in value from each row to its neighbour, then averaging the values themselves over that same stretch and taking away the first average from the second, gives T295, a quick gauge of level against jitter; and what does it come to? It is 226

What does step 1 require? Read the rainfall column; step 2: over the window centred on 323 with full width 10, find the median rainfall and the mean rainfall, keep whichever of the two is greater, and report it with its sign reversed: -251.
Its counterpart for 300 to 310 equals -177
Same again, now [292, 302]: -224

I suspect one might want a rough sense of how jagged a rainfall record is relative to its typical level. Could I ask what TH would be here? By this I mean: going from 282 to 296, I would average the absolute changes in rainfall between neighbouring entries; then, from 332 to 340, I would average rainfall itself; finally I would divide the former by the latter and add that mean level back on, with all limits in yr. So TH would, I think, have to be 285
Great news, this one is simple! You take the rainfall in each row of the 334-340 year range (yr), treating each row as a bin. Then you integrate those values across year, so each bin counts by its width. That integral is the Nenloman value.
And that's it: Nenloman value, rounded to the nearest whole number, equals 1760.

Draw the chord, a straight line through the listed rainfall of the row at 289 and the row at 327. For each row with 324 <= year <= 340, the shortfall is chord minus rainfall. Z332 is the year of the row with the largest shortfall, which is 325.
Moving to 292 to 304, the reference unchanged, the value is 303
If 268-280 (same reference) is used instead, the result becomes 269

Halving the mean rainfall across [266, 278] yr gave 165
